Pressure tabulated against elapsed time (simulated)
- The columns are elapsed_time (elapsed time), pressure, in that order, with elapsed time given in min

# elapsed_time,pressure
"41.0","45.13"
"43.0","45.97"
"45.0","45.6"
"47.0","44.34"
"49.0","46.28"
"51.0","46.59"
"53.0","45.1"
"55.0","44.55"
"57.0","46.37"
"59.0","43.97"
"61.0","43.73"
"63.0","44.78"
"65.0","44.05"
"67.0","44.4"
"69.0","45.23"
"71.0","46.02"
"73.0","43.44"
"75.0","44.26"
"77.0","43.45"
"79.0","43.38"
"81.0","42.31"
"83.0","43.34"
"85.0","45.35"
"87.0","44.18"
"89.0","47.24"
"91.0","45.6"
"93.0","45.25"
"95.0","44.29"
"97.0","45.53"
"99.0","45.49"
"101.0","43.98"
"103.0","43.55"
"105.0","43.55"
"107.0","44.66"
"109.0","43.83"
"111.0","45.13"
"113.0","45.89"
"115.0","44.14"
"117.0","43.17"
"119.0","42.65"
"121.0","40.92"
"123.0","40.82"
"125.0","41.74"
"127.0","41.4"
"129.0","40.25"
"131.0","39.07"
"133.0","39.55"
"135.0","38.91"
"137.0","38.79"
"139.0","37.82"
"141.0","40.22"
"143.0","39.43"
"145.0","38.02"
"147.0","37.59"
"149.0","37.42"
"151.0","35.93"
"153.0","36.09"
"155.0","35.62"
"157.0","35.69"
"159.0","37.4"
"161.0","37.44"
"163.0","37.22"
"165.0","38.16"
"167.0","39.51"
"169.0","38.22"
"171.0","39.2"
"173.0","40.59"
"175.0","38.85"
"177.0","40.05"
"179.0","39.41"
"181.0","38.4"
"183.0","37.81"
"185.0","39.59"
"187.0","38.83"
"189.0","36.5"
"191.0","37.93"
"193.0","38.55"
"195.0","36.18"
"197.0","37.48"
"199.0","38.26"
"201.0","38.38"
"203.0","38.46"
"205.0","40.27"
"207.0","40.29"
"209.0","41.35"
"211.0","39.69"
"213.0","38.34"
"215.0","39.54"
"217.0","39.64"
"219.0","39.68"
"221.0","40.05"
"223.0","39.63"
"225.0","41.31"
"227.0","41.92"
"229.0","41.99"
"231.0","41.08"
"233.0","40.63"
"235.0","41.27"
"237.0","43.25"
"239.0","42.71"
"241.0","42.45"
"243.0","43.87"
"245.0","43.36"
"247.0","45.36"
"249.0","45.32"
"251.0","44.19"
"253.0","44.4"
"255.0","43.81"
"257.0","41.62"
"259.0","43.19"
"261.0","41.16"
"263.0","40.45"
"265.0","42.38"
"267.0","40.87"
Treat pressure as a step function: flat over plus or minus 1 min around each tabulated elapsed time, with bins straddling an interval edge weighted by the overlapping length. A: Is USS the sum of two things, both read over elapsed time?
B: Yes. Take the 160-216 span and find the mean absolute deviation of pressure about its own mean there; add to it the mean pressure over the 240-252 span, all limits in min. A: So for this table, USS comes 45.1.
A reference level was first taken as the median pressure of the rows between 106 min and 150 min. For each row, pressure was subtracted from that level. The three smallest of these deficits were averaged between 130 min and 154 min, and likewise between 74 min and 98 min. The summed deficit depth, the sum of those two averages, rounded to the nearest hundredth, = -4.79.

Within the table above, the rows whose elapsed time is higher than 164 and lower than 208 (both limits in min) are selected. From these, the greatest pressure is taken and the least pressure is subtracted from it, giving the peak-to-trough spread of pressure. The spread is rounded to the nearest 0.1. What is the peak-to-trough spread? 4.4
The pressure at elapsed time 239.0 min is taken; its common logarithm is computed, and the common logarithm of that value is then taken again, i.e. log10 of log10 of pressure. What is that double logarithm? 0.212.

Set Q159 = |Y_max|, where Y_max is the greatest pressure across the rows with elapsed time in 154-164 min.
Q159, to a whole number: 37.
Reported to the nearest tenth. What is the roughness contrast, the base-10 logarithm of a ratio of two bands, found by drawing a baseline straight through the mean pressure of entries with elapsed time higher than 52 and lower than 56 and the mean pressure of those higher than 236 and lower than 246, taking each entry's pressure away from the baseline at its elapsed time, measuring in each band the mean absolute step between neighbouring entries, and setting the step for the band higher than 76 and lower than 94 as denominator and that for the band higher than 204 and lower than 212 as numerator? -0.1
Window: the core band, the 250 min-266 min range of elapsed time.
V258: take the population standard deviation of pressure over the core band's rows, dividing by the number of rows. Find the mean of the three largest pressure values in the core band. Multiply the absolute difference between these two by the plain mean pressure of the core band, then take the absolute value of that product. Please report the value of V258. 1823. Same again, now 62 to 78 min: 1979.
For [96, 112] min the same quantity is 1983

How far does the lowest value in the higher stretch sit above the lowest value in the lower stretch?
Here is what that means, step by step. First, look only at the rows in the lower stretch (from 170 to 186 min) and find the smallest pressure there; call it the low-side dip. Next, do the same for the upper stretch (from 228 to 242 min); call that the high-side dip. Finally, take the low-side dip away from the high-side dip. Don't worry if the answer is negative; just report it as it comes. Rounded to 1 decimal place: 2.8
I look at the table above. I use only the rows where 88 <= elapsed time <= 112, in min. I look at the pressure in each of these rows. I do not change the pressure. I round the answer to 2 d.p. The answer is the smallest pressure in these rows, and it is 43.55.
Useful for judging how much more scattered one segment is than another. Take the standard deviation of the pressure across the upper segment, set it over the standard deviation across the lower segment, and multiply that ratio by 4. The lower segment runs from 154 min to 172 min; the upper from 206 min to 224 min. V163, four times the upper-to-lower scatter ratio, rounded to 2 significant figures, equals 2.3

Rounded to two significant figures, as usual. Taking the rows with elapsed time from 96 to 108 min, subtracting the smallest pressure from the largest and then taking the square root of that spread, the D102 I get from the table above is 1.4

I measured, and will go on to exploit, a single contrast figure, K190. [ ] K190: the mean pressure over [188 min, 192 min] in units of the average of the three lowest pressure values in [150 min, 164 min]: 1.04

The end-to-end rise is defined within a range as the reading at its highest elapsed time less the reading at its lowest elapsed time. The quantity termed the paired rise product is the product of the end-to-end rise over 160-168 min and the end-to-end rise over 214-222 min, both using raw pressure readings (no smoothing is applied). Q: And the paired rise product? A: 1.1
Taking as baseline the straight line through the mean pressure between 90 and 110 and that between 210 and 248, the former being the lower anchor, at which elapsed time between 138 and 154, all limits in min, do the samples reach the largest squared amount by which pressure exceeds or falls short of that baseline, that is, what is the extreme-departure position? 151.0 min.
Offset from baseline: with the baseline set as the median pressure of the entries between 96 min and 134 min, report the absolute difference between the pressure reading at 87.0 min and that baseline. 0.6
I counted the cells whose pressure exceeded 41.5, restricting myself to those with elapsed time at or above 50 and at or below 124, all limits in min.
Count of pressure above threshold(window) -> 35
